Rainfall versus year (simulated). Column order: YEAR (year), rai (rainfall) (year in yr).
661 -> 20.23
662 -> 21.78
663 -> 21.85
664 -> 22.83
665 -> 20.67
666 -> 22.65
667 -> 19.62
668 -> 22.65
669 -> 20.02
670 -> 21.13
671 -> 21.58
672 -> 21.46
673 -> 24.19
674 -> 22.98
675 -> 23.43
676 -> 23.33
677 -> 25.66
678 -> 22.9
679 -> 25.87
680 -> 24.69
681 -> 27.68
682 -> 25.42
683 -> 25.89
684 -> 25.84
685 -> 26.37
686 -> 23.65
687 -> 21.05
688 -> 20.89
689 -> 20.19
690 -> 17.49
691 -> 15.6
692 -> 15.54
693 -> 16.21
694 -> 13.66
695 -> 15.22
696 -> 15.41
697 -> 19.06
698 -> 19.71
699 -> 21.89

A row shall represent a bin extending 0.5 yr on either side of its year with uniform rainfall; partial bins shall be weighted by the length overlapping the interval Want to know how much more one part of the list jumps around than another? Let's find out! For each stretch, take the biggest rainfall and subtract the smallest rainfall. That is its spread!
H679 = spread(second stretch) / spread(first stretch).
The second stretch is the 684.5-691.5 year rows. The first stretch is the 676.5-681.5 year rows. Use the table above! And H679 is 2.3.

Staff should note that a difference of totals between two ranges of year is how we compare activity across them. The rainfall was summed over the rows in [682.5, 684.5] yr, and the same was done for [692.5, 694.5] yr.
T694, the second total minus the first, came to -22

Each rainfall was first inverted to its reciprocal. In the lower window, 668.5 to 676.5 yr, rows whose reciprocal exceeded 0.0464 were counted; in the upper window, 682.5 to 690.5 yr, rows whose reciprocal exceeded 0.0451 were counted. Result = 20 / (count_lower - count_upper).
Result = -20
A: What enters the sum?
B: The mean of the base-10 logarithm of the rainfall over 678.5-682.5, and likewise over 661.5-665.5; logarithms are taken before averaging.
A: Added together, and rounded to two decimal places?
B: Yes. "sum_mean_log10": 2.75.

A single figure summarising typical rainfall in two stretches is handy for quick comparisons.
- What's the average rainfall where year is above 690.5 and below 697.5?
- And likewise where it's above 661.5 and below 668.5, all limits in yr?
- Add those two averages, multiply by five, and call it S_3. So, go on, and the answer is 188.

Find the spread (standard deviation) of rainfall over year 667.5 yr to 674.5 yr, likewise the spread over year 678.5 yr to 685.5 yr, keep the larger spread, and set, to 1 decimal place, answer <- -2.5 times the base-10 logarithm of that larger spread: -0.3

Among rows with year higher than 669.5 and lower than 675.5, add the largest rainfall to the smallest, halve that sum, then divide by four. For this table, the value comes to 5.7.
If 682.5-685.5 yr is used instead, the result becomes 6.5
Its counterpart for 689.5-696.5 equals 3.9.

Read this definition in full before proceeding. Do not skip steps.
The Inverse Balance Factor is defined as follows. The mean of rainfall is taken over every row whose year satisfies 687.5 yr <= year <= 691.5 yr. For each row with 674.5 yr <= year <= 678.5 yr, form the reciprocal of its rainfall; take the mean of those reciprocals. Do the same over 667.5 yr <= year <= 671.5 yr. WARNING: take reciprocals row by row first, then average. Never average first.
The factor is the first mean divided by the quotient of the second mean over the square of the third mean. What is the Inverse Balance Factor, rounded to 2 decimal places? 0.97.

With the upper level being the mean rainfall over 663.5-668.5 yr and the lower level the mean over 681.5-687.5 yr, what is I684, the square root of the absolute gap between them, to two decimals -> 1.74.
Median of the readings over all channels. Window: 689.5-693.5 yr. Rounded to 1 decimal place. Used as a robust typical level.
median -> 15.9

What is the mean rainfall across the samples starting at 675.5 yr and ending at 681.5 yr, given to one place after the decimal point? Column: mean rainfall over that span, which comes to 25.0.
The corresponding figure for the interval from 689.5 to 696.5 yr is 15.6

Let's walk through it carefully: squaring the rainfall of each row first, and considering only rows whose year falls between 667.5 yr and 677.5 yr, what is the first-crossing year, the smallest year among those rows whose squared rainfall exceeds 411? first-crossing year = 668 yr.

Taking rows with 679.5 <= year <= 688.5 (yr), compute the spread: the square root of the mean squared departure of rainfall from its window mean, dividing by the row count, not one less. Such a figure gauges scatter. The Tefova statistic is 2.2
